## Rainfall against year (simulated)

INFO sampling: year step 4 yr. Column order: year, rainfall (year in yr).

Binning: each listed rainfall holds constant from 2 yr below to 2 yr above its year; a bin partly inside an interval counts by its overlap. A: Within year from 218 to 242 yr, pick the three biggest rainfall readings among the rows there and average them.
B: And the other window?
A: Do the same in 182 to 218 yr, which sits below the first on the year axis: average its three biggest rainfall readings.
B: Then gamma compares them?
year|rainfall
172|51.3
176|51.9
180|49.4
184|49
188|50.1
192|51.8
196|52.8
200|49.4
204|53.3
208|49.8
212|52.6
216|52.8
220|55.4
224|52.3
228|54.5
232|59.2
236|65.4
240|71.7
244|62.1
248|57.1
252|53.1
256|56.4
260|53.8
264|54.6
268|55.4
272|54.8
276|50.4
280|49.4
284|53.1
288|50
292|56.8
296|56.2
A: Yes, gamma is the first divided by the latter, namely 1.24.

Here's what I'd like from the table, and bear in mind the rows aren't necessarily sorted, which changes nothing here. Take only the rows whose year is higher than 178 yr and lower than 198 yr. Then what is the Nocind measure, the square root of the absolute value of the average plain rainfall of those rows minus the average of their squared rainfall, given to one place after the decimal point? 50.1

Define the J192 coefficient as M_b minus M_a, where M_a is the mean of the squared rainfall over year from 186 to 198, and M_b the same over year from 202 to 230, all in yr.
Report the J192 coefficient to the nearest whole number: 147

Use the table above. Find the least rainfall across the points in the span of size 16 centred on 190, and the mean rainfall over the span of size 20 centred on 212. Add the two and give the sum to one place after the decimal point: 101.8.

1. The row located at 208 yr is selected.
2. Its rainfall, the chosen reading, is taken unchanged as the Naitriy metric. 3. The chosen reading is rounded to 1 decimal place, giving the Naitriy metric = 49.8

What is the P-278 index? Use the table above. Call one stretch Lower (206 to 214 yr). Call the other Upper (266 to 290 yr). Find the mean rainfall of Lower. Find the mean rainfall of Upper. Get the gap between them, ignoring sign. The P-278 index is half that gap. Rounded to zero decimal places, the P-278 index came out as 0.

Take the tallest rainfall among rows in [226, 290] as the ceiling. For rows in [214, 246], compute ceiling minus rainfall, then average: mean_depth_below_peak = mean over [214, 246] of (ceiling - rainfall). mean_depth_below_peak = 13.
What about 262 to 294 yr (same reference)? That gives 19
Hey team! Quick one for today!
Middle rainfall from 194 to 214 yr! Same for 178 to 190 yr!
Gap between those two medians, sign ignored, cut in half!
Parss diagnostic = 1.60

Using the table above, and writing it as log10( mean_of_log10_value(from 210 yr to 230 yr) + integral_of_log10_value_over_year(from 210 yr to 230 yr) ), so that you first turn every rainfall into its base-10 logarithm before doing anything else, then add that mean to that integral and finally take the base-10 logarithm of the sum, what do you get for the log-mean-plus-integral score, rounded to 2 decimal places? 1.56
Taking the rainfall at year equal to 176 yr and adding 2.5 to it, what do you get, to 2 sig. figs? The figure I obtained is 54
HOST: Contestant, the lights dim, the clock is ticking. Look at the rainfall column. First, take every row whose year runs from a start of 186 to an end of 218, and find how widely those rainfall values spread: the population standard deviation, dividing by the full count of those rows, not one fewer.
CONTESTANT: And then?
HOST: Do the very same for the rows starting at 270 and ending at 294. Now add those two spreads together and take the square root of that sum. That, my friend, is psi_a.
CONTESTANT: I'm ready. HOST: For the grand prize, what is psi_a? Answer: 2.05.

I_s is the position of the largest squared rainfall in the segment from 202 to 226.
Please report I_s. 220 yr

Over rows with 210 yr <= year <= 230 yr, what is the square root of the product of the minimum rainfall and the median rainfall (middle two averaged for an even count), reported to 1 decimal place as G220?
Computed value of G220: 52.5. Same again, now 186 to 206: 50.6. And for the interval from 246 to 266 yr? 53.8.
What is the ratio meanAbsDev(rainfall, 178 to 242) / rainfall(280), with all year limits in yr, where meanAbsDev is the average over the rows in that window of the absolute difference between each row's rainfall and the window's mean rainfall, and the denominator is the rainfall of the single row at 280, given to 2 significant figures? 0.087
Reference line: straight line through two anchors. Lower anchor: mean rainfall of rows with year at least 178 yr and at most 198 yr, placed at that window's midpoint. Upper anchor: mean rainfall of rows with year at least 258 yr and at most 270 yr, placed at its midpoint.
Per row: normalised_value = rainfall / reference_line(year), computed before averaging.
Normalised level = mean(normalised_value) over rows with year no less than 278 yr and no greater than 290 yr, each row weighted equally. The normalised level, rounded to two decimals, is 0.91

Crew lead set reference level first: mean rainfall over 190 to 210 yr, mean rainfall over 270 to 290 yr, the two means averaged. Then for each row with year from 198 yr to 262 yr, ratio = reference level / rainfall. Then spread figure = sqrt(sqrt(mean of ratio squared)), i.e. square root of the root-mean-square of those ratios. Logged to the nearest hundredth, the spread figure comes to 0.96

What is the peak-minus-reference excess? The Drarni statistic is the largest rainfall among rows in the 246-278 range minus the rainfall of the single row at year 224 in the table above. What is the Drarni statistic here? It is 5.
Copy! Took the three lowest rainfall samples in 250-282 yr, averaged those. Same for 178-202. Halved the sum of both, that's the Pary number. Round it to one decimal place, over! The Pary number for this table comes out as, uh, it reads 50.1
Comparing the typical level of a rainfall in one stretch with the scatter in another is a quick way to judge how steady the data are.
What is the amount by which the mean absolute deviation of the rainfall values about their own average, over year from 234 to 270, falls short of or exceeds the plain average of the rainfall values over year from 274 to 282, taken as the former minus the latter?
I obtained -45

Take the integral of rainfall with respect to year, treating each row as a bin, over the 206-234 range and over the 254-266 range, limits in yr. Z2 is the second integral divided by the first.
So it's 0.44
